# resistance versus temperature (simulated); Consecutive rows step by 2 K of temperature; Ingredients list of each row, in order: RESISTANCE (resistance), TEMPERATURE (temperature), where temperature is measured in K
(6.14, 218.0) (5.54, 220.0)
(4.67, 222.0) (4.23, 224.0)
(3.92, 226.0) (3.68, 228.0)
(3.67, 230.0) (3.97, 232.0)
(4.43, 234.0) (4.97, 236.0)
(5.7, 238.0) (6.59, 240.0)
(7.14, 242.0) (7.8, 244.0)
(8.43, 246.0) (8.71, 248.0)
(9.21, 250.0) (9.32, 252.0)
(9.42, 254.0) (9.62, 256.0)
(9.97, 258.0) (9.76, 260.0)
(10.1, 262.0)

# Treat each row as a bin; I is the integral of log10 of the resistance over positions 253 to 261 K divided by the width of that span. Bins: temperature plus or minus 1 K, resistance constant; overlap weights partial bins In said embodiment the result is 0.99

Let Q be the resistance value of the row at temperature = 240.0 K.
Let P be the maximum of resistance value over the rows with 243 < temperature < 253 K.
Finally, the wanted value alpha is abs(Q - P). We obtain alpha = 2.7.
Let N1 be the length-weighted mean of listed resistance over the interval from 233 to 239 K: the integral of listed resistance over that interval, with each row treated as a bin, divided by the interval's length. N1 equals 5.0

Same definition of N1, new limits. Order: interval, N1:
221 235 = 4.1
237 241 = 6.1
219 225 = 4.8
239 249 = 7.7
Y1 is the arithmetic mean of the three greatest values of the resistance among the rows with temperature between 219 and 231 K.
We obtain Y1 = 4.8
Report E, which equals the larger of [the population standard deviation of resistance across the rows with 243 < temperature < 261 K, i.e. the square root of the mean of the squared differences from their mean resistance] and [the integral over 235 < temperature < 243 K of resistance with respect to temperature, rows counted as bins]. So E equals 49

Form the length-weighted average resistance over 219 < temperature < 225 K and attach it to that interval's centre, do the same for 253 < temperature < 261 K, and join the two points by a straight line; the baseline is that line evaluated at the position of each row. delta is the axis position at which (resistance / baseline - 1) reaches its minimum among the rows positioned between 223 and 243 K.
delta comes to 230.0 K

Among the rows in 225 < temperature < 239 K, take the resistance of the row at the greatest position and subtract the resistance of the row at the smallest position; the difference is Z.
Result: 1.8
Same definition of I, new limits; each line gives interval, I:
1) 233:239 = 0.70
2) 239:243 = 0.84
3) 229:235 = 0.60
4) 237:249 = 0.86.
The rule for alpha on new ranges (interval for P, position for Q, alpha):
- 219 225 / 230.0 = 1.9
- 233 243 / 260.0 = 2.6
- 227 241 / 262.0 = 3.5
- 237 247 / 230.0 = 4.8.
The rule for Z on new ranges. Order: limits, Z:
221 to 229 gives -1.0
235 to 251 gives 4.2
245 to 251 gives 0.8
